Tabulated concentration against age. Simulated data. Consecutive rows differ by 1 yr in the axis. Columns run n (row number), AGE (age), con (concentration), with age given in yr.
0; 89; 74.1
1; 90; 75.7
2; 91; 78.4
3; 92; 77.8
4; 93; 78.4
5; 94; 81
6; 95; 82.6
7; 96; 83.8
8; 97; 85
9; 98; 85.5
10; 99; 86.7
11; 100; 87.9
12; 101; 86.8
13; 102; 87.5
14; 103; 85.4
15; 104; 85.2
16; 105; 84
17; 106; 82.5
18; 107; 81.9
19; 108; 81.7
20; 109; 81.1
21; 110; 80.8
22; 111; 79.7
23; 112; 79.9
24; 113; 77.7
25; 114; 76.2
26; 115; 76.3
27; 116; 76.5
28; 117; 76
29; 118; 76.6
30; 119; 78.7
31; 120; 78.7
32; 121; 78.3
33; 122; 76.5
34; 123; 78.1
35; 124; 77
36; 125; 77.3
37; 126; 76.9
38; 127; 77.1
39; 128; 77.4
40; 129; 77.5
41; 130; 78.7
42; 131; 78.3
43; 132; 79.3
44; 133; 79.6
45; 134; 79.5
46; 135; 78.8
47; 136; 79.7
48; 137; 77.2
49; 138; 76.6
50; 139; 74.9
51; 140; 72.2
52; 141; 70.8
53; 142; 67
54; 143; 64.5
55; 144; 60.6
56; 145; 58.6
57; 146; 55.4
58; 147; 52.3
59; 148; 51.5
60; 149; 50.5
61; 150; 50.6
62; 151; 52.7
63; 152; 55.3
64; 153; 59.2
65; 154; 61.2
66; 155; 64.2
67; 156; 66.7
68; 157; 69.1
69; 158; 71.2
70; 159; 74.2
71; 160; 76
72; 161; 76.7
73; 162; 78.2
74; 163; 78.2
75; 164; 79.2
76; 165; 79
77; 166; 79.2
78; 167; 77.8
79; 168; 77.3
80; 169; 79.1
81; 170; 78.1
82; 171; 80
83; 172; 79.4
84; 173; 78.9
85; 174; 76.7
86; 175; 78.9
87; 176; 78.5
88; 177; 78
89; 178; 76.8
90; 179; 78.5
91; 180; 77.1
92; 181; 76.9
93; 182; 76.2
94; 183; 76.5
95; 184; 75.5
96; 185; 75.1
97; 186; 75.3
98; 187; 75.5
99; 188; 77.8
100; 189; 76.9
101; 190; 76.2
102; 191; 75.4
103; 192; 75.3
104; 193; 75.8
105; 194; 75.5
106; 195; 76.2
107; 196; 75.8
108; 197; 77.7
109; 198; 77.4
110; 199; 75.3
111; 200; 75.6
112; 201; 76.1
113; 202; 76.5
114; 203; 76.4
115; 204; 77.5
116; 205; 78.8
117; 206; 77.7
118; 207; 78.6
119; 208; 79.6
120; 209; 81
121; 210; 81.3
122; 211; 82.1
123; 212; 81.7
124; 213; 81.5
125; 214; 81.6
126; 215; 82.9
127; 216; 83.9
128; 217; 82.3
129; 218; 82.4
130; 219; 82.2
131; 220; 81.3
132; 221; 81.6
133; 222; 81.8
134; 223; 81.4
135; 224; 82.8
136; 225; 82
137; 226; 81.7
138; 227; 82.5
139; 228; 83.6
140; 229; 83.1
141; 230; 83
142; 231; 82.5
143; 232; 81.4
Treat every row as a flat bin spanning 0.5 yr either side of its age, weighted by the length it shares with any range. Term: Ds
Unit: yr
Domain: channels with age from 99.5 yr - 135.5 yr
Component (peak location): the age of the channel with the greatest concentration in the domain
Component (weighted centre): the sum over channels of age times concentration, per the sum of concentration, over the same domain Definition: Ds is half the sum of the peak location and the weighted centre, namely 108.6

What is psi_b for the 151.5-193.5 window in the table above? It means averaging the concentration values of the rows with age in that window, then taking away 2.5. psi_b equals 72.5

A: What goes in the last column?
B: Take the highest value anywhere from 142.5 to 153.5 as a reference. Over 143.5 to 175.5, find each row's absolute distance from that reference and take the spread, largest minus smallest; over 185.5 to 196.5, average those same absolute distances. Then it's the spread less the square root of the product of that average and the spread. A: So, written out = 2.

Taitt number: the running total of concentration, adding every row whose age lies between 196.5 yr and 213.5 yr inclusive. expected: 1335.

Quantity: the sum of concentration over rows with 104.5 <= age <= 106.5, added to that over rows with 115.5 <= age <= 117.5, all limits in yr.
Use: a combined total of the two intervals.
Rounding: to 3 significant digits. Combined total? 319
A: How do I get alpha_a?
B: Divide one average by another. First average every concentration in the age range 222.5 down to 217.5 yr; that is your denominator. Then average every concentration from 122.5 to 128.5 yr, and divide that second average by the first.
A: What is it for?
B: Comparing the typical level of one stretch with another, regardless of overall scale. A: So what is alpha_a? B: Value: 0.94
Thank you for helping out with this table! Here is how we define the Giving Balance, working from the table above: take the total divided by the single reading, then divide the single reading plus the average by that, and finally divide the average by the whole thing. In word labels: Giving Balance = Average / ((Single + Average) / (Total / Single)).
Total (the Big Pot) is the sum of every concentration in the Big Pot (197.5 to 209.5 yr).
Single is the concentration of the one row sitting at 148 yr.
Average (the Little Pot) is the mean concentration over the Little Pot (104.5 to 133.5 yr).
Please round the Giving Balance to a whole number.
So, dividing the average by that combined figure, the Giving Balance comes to 11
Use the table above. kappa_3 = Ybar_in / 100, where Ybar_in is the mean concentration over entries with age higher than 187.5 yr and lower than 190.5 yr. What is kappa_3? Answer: 0.770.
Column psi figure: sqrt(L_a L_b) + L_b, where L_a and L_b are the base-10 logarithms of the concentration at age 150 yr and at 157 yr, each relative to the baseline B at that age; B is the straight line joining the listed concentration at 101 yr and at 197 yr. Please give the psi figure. 0.051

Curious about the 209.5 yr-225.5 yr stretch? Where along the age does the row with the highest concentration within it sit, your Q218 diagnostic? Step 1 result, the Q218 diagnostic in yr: 216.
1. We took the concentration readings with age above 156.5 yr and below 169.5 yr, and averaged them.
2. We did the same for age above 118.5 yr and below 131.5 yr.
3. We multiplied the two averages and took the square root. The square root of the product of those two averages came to 77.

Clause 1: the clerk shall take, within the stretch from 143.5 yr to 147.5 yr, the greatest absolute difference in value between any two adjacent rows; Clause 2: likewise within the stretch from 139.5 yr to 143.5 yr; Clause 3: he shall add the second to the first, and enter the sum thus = 7.0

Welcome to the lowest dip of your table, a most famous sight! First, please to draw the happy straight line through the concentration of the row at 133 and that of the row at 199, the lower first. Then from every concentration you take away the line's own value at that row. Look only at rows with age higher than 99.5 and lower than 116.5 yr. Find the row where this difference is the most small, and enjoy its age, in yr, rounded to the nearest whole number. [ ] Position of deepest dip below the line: 114 yr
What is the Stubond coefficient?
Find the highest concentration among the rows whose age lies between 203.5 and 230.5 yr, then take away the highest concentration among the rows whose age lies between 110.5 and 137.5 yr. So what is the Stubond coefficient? 4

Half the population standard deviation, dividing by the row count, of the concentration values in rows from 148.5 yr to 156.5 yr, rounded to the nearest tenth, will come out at 2.9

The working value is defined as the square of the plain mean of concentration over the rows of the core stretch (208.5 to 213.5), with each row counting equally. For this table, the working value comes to 6646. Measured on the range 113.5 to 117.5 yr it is 5814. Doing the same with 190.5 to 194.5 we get 5700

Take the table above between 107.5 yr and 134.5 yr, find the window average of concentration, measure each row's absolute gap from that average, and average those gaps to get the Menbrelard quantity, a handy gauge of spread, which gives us 1.3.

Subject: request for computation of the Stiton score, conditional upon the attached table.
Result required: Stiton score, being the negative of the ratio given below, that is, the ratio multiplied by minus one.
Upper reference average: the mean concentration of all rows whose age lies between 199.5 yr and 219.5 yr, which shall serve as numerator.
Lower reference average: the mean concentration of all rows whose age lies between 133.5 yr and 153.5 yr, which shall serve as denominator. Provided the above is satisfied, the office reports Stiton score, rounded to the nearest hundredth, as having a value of -1.24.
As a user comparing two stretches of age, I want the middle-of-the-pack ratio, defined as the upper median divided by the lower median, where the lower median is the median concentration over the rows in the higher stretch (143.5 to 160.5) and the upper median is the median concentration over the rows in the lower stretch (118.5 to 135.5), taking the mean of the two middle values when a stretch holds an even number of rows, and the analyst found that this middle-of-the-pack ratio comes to 1.32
